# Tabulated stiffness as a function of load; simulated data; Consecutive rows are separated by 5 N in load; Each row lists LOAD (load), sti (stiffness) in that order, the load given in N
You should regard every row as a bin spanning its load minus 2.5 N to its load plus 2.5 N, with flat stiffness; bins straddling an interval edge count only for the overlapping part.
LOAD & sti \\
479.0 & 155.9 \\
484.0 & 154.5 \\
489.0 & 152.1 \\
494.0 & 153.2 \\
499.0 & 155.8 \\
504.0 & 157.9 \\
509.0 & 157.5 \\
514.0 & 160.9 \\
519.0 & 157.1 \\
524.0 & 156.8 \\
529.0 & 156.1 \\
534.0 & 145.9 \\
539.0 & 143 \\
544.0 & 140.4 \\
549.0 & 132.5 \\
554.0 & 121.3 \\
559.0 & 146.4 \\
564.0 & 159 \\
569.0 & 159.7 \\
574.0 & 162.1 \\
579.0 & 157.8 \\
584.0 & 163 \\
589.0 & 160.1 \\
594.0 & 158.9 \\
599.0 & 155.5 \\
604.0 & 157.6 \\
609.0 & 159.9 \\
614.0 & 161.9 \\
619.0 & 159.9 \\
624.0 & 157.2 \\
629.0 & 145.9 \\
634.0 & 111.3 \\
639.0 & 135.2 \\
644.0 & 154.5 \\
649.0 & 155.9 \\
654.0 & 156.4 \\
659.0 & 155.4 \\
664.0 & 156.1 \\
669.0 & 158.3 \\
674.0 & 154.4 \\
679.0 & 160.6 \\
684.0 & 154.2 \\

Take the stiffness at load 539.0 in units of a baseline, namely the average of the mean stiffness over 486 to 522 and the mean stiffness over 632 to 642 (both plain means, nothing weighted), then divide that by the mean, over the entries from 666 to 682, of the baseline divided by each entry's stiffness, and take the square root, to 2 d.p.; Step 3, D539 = 1.07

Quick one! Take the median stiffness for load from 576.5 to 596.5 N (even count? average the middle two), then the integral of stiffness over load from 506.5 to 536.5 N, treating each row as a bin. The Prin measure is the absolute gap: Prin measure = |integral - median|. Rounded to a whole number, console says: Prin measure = 4512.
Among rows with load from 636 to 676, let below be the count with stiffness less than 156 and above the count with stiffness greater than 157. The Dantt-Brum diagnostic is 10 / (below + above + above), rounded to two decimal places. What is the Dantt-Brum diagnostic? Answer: 1.43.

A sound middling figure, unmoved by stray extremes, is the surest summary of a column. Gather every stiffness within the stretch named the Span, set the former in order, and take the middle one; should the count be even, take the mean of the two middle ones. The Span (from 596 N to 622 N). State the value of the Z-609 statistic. 160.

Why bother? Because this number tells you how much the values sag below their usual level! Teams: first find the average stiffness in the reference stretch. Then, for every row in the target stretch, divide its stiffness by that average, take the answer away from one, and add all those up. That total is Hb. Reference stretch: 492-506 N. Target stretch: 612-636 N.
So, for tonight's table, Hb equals 0.27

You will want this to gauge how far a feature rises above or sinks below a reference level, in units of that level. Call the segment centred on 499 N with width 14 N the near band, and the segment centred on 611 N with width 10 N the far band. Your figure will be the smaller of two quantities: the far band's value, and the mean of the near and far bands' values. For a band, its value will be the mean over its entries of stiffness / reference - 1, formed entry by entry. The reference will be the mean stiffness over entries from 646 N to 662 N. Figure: 0.015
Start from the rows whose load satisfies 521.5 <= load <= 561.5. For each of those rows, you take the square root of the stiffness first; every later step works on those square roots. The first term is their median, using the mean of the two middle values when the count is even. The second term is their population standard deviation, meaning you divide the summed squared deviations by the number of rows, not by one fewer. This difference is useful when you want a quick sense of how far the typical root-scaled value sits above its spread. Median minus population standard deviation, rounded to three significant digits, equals 11.6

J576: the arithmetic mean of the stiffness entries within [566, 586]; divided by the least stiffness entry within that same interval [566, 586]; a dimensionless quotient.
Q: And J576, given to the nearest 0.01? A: 1.02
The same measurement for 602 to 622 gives 1.01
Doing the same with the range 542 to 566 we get 1.15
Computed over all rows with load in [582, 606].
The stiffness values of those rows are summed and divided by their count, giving 159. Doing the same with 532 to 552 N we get 140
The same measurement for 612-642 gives 145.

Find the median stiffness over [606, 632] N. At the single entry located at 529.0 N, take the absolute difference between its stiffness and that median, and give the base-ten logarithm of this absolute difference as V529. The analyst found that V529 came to 0.6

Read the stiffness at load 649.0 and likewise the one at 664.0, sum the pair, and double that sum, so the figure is 624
